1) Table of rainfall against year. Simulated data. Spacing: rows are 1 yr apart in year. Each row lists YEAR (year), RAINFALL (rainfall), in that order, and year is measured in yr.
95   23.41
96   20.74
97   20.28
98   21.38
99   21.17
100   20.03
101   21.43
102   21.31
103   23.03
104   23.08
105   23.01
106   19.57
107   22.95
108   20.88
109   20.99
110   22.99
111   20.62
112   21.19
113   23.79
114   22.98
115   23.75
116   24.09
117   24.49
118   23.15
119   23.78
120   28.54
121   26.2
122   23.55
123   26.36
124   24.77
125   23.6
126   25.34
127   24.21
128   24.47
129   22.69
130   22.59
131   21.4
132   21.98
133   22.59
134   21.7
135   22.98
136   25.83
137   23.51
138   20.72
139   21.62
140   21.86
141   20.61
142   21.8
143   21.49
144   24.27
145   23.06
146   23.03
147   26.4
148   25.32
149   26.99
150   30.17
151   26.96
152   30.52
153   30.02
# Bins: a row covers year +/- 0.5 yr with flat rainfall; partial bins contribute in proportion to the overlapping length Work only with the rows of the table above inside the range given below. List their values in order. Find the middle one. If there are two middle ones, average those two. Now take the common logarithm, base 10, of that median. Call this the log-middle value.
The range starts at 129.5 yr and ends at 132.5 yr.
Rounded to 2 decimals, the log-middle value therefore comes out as 1.34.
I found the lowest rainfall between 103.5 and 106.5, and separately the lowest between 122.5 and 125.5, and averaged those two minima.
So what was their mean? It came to 21.6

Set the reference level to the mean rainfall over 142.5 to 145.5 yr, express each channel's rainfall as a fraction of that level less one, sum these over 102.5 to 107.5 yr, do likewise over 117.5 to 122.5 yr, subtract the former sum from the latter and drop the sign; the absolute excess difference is 0.59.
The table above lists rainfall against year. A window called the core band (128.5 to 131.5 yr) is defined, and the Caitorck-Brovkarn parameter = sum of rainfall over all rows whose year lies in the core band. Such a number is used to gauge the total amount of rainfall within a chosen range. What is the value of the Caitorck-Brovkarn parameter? 67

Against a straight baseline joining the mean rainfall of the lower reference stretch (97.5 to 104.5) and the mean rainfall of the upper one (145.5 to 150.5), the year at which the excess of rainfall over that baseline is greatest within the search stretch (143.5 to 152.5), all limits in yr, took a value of 152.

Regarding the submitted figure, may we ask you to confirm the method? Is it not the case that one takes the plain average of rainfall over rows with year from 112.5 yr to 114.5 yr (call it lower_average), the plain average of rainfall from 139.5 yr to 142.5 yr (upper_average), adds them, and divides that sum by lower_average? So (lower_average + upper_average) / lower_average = 1.92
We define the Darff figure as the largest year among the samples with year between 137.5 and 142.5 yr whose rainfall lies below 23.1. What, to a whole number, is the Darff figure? 142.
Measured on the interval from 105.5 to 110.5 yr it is 110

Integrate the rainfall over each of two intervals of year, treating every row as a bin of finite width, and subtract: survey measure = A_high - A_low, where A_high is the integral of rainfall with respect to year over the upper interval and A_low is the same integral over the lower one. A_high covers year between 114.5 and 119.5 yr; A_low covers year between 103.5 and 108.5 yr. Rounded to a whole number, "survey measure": 10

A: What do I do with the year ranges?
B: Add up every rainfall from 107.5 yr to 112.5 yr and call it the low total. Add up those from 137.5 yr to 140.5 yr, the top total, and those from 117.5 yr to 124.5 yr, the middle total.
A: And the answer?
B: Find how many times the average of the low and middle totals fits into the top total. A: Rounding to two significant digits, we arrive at 0.45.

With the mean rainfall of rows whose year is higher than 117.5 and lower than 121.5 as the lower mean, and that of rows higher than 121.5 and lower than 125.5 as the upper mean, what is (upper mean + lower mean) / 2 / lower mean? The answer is 0.98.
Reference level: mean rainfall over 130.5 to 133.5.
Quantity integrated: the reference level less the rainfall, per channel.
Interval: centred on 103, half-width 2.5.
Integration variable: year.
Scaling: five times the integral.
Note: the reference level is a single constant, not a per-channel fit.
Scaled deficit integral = -10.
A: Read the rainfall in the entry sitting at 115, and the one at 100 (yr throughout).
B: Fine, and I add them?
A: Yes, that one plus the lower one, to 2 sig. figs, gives 44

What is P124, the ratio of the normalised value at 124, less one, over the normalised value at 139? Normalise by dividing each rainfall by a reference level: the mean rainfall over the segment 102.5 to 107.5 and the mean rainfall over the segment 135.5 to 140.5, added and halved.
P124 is 0.10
